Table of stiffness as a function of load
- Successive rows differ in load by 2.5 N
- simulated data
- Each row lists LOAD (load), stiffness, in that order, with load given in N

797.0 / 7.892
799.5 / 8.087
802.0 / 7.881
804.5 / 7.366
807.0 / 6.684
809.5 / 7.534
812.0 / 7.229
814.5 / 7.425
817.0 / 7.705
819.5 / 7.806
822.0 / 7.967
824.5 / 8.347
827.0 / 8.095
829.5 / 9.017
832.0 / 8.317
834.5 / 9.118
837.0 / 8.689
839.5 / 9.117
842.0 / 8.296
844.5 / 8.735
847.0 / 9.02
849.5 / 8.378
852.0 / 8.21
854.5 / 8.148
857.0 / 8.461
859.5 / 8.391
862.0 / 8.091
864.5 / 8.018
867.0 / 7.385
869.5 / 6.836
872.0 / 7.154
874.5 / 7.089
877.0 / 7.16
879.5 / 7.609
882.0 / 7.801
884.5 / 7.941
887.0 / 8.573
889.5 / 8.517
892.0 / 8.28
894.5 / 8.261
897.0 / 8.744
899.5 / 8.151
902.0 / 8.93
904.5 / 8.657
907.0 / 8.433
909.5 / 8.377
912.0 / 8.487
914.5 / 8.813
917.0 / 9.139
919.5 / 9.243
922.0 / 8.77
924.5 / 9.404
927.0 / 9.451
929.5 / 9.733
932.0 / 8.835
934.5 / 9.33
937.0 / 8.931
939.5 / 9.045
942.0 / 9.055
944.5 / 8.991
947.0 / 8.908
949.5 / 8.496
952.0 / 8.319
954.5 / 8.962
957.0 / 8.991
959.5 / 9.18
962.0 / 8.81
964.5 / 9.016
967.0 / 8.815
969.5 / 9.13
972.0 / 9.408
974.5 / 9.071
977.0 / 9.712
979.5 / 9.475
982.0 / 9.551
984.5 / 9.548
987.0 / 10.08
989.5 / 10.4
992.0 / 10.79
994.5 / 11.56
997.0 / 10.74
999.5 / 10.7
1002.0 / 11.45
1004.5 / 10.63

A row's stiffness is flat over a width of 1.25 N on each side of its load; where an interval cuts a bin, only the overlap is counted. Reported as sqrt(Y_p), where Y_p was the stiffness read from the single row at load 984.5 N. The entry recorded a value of 3.09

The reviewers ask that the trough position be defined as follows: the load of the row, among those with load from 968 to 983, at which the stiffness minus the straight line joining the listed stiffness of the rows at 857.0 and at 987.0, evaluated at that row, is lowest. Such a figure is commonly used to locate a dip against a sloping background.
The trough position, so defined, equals 974.5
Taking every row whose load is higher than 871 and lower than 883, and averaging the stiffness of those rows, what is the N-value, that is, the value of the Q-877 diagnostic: 7.4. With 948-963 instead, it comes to 8.8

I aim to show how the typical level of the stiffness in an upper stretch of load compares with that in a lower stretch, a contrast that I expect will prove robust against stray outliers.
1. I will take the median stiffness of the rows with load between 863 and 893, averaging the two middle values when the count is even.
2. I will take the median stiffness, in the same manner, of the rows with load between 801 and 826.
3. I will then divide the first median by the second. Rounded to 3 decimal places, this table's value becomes 1.011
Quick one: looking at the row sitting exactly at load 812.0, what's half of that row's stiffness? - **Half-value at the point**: 3.6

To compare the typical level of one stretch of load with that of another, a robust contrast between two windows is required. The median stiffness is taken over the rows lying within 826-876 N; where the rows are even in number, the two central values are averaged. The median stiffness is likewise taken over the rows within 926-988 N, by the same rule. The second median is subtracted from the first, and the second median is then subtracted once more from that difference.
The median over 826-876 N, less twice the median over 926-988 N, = -9.8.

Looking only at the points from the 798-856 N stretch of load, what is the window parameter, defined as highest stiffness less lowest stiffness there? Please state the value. 2.4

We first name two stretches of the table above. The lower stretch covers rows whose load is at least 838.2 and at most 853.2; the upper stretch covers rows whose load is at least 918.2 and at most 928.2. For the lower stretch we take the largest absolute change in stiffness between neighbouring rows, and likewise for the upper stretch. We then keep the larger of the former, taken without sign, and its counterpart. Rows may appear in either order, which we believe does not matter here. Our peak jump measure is 0.821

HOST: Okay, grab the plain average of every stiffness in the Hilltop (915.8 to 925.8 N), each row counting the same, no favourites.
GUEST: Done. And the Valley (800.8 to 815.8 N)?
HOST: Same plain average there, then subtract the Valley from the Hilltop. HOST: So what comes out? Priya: 1.79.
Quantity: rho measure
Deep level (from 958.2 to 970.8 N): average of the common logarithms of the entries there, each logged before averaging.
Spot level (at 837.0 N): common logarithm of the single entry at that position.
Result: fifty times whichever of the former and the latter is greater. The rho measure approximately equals 47.7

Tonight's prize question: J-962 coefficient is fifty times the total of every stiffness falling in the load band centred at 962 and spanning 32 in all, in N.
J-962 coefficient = 5841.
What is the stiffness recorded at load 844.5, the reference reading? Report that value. 8.735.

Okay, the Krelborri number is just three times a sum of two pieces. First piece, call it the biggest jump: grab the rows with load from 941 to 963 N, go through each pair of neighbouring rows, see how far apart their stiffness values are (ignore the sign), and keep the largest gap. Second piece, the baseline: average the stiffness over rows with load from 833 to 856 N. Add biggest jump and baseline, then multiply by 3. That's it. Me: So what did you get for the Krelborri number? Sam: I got 27.8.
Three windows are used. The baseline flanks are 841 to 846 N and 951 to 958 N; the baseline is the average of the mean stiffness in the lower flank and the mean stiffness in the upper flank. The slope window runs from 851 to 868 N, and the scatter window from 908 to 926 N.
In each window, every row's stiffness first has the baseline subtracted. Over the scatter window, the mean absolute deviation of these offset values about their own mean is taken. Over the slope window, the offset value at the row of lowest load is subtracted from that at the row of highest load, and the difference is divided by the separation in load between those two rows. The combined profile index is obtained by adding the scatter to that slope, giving 0.26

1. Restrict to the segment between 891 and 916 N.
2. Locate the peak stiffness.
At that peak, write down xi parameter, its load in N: 902.0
